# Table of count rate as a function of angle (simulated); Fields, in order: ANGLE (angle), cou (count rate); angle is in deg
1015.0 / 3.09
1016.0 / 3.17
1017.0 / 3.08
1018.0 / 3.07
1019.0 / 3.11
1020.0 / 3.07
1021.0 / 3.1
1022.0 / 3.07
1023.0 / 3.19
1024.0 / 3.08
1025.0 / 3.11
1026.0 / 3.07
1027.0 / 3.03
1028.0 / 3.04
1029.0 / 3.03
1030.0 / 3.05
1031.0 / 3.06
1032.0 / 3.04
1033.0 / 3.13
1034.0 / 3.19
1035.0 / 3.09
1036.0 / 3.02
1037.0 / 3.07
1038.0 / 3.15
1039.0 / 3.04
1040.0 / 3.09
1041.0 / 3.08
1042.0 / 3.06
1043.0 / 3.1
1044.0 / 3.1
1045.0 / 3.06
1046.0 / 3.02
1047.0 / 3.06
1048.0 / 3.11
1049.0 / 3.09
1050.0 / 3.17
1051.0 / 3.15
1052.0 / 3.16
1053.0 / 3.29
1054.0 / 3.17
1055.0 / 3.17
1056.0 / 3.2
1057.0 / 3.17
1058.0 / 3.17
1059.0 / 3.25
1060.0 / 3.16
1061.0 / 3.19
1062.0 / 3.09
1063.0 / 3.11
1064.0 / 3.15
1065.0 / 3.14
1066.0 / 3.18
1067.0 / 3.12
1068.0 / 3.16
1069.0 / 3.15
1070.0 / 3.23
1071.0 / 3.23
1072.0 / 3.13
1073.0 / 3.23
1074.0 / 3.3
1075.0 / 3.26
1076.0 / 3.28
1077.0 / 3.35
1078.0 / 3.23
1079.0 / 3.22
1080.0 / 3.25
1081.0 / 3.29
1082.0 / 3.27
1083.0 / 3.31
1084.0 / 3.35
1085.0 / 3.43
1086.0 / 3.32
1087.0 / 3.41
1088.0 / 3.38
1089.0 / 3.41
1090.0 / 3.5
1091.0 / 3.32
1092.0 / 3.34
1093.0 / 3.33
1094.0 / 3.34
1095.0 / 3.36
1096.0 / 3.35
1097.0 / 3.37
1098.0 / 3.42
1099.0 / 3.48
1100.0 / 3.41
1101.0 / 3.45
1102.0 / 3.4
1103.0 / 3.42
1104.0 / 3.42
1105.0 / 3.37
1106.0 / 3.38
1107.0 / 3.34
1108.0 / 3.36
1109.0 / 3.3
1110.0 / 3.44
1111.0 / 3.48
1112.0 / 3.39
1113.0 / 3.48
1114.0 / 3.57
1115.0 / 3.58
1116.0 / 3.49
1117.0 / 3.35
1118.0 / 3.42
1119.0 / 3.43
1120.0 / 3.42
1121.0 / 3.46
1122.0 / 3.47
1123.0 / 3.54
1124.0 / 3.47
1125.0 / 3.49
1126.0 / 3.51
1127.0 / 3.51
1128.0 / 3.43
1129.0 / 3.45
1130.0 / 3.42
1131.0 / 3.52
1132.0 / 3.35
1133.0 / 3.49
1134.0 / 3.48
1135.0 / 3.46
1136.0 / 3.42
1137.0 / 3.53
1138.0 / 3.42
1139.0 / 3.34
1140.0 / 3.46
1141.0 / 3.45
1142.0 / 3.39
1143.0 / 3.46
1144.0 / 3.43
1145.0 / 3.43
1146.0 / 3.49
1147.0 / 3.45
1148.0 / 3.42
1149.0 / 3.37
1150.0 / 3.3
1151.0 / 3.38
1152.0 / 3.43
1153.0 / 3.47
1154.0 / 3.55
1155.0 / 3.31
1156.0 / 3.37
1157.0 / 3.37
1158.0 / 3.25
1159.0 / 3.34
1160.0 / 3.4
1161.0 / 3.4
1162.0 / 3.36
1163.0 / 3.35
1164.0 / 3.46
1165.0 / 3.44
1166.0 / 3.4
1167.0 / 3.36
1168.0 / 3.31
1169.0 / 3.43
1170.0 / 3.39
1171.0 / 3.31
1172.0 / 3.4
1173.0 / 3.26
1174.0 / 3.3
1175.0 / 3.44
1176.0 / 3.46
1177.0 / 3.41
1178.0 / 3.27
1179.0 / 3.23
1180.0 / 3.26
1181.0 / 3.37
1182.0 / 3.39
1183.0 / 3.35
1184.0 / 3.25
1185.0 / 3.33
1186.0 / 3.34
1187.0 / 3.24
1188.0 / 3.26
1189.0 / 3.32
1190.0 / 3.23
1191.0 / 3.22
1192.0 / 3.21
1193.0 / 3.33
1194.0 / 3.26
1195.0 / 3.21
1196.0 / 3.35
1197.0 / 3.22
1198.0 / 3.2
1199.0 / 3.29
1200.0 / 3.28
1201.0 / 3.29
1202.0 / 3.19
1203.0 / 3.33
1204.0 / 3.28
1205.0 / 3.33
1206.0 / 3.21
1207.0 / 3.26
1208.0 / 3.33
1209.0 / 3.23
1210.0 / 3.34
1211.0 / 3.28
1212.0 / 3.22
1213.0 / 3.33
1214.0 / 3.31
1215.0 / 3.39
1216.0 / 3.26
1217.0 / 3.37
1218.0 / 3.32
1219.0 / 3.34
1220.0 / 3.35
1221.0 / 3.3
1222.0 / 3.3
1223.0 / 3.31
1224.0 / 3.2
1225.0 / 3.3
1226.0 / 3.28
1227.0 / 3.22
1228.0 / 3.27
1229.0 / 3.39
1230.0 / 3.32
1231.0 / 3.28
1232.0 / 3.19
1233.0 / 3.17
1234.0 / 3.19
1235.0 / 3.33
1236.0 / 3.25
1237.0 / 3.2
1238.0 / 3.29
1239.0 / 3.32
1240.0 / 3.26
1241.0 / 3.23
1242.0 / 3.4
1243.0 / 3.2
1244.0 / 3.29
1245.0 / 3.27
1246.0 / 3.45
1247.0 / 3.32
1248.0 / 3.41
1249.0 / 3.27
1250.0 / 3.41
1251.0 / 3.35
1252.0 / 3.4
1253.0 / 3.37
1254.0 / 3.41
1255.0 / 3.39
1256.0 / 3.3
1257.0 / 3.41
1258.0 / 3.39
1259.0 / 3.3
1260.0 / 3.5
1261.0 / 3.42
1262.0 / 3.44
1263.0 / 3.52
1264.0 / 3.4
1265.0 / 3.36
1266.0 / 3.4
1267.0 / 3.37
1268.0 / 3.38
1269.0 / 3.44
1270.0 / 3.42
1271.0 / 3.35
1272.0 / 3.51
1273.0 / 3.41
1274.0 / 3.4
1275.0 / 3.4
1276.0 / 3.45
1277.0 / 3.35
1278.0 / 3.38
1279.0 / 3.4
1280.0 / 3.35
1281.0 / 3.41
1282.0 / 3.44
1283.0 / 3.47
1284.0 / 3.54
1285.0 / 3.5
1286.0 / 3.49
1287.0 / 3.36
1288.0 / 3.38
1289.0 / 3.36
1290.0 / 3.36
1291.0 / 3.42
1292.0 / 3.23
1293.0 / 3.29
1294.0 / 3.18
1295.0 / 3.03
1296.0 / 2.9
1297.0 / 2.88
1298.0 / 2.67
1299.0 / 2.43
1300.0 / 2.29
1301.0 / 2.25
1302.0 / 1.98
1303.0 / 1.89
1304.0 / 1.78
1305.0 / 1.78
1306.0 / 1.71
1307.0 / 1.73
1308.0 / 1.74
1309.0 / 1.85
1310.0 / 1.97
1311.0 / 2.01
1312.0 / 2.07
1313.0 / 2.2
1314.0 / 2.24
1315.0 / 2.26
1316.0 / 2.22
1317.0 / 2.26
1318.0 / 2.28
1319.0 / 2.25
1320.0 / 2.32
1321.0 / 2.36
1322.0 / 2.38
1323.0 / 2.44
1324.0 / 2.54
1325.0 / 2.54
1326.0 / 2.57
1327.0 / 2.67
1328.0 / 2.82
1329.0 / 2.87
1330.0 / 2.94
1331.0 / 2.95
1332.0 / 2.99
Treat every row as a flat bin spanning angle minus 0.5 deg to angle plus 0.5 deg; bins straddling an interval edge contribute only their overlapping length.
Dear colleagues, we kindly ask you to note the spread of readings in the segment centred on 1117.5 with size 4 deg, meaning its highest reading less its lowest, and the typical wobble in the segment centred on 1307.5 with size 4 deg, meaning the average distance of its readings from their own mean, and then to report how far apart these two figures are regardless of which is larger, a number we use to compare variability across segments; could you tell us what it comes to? 0.094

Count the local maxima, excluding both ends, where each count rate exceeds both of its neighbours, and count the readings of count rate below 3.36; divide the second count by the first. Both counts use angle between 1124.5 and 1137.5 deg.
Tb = 0.3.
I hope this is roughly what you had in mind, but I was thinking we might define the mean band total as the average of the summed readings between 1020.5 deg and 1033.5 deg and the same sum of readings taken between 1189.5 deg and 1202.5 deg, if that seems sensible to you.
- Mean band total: 41.1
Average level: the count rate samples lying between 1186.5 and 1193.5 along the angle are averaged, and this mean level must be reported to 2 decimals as 3.26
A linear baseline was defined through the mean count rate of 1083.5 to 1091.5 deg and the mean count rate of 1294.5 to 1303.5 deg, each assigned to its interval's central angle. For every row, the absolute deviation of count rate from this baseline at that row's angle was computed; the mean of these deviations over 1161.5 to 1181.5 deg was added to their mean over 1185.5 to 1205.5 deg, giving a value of 0.68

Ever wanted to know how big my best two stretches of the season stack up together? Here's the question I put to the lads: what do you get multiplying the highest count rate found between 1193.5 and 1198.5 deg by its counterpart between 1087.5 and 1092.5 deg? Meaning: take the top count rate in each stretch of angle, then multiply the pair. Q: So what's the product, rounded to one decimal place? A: 11.7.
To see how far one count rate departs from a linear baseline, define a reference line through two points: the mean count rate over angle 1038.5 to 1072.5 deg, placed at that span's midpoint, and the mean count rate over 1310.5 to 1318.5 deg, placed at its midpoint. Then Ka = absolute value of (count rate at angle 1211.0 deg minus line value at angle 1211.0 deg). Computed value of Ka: 0.71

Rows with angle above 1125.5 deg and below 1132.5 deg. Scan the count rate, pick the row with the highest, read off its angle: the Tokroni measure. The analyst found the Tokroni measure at 1131.0 deg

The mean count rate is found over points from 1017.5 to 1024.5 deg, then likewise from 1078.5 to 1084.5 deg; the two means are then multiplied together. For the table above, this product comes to 10.2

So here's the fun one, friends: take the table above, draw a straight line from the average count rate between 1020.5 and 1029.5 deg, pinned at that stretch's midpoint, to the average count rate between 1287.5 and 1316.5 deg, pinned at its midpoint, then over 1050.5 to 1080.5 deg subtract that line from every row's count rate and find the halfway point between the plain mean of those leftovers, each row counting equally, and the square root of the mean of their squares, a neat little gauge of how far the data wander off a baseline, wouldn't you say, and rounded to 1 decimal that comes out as 0.2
